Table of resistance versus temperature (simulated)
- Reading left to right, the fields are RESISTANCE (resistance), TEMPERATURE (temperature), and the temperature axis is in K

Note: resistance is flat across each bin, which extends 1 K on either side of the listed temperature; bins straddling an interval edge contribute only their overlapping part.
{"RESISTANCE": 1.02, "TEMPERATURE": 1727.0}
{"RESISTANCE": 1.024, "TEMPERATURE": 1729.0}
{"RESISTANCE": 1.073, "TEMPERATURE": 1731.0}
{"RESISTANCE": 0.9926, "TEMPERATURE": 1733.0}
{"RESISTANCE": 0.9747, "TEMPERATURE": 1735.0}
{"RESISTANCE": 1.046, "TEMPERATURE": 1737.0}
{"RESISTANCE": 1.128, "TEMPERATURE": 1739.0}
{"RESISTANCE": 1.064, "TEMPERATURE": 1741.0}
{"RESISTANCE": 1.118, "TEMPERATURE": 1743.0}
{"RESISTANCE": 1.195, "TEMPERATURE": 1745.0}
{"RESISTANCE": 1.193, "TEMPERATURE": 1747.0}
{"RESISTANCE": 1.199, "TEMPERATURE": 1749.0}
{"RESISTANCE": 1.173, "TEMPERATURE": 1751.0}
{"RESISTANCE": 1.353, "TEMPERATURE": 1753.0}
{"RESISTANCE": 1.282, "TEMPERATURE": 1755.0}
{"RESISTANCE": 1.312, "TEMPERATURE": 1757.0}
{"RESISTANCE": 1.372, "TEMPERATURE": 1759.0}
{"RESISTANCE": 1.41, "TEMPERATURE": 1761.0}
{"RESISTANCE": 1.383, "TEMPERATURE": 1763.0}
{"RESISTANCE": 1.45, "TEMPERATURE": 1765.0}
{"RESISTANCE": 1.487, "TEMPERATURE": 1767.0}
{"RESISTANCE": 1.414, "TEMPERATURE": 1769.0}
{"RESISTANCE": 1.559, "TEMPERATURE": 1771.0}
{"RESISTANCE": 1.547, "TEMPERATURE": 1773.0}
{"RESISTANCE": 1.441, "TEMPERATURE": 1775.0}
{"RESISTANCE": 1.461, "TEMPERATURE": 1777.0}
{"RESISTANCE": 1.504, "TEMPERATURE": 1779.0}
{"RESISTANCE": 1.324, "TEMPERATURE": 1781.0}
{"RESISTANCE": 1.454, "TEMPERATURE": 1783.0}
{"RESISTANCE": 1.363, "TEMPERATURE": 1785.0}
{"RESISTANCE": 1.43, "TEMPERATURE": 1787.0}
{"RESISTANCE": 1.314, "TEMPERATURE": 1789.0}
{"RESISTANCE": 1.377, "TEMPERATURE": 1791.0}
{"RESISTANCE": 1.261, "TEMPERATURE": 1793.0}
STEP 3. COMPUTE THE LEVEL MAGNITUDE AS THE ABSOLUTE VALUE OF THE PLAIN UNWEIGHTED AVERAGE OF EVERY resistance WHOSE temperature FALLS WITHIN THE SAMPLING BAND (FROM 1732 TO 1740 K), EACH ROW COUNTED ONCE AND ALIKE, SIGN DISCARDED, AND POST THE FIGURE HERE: 1.04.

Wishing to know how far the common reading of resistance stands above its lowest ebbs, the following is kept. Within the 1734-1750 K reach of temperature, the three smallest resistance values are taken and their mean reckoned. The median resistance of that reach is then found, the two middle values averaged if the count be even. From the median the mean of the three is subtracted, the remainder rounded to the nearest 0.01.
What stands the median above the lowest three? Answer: 0.09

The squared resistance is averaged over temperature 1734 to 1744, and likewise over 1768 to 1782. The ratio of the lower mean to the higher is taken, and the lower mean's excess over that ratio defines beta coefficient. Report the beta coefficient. 0.61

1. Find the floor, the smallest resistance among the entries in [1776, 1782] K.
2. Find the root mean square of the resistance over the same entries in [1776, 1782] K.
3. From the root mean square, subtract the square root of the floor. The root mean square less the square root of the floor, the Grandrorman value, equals 0.28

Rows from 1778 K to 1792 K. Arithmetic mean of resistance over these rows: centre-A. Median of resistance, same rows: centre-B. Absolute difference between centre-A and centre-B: 0.018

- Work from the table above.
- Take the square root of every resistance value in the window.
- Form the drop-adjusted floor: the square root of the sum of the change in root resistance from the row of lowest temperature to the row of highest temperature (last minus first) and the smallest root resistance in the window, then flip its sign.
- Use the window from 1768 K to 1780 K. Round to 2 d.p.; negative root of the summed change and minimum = -1.11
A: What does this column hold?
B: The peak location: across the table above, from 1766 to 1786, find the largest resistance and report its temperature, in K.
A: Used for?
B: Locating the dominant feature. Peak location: 1771.0 K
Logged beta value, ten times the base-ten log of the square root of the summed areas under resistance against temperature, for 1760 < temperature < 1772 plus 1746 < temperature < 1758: 7.55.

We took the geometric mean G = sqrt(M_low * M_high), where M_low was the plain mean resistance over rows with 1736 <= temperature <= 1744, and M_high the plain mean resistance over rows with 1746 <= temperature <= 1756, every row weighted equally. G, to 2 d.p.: 1.16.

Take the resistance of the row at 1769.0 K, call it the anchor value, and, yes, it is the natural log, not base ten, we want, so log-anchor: 0.35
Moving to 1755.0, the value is 0.25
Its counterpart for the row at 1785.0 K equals 0.31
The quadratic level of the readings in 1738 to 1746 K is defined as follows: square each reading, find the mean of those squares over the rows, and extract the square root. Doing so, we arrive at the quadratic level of 1.13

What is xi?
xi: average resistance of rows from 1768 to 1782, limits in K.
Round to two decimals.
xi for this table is 1.46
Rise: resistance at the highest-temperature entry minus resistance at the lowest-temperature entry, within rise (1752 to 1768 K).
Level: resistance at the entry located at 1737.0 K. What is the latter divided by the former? 8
